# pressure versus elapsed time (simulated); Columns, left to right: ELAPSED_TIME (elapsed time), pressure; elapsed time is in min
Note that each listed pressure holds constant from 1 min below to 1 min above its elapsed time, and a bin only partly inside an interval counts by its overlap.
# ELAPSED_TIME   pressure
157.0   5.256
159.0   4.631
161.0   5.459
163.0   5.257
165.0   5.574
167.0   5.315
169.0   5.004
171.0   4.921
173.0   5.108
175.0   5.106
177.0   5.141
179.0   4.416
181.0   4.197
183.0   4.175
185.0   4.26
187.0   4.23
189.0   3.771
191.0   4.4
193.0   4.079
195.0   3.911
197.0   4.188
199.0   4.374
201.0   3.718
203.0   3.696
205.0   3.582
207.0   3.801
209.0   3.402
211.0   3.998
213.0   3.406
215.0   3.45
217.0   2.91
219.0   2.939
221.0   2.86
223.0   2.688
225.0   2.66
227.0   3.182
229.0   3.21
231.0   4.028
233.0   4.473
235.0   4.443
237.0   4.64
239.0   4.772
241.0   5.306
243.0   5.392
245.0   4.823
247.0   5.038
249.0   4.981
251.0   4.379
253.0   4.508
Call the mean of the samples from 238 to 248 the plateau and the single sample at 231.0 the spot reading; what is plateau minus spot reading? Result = 1.0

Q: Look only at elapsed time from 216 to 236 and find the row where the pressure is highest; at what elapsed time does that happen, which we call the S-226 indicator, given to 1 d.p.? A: 233.0 min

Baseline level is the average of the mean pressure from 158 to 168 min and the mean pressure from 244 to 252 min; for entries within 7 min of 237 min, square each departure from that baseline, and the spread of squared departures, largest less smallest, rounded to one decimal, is 0.9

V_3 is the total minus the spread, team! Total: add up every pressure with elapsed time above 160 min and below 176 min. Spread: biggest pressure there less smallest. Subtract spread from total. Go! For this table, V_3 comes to 41.1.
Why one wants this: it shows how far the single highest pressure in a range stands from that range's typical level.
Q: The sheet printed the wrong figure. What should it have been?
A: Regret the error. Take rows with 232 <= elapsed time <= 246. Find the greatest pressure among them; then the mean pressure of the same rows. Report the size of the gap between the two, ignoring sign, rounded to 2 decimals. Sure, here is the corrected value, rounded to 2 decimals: 0.56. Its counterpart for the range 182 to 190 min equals 0.15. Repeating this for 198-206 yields 0.53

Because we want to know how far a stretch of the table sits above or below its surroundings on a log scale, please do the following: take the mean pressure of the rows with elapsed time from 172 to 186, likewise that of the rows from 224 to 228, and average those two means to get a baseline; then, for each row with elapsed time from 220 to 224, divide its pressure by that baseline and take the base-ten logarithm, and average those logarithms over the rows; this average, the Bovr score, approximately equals -0.13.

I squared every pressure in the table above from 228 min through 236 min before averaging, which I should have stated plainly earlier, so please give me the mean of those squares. 17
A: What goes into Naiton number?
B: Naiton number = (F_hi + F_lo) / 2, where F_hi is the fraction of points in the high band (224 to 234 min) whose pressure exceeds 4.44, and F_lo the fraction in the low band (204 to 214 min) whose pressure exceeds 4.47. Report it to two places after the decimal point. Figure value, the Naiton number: 0.10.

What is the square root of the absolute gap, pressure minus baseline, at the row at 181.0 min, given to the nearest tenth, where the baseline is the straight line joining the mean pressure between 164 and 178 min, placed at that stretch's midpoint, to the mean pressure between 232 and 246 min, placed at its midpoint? 1.0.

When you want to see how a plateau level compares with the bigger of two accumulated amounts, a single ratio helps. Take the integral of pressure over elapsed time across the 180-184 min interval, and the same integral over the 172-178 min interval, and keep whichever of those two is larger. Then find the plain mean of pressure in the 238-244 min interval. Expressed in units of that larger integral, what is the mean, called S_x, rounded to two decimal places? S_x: 0.17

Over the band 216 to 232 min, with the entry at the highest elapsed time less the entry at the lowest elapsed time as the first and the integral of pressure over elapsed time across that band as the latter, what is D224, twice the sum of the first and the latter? 100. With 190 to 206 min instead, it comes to 126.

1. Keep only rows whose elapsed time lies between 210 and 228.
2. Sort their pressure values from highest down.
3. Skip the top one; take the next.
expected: 3.45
